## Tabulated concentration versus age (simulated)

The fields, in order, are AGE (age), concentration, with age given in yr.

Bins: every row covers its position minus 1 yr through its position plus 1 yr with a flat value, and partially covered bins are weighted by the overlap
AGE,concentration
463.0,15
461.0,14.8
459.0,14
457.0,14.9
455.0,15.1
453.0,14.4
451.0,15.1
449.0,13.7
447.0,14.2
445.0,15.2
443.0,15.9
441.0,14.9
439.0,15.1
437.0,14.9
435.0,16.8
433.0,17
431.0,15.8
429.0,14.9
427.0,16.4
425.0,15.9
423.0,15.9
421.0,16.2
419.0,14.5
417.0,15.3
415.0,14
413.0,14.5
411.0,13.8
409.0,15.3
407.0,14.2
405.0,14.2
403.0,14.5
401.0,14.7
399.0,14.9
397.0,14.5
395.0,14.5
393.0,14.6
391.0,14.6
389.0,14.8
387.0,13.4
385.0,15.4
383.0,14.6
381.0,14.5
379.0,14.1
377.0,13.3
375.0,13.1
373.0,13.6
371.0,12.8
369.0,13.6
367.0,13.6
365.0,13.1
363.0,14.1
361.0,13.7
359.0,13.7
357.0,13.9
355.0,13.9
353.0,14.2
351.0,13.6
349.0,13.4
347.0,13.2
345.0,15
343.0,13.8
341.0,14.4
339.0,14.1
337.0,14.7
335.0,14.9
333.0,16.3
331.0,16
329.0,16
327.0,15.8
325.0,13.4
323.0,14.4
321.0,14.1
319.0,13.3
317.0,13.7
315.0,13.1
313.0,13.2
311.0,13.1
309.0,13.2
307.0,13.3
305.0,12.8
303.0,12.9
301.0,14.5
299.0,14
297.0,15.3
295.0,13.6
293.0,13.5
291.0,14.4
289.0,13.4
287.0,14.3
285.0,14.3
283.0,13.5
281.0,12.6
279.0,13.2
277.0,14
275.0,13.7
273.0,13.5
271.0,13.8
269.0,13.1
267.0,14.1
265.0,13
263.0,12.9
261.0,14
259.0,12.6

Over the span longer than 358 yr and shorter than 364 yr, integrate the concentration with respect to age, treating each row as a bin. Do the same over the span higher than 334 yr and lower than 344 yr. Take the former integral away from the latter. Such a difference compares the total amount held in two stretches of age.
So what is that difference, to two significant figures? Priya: 61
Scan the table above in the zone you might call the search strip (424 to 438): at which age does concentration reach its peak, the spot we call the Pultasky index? 433.0 yr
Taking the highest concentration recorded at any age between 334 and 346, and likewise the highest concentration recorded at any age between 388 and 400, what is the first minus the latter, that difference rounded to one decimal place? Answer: 0.1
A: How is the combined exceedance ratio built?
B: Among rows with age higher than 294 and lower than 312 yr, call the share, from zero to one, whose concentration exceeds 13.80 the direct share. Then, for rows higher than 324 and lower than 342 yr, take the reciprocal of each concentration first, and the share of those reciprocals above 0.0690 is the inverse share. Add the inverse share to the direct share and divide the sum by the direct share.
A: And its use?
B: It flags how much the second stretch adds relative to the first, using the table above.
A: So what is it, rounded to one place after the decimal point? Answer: 2.0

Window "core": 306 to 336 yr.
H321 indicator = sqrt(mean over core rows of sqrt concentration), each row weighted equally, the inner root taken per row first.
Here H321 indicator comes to 1.942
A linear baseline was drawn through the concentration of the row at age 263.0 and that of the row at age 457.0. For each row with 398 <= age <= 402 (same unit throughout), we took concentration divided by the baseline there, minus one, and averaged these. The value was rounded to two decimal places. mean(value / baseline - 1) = 0.03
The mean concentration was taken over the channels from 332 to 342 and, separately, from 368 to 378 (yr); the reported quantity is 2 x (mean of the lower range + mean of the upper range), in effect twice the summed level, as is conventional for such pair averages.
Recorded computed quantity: 56.3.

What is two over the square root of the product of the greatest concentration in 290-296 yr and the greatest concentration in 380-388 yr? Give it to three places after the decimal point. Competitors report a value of 0.134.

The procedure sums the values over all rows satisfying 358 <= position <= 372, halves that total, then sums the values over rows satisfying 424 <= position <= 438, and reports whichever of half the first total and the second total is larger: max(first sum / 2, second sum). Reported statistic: 112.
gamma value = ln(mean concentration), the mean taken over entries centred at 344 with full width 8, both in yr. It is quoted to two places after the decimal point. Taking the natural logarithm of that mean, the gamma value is 2.65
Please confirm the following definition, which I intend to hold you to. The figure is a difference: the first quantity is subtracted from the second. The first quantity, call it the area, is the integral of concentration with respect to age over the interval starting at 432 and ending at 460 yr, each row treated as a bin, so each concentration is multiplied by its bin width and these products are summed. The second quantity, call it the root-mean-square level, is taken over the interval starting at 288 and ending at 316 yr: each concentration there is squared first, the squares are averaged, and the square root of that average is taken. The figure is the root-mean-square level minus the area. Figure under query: -409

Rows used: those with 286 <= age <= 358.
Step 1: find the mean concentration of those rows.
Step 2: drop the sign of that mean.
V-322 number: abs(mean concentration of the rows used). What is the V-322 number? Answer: 14.1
